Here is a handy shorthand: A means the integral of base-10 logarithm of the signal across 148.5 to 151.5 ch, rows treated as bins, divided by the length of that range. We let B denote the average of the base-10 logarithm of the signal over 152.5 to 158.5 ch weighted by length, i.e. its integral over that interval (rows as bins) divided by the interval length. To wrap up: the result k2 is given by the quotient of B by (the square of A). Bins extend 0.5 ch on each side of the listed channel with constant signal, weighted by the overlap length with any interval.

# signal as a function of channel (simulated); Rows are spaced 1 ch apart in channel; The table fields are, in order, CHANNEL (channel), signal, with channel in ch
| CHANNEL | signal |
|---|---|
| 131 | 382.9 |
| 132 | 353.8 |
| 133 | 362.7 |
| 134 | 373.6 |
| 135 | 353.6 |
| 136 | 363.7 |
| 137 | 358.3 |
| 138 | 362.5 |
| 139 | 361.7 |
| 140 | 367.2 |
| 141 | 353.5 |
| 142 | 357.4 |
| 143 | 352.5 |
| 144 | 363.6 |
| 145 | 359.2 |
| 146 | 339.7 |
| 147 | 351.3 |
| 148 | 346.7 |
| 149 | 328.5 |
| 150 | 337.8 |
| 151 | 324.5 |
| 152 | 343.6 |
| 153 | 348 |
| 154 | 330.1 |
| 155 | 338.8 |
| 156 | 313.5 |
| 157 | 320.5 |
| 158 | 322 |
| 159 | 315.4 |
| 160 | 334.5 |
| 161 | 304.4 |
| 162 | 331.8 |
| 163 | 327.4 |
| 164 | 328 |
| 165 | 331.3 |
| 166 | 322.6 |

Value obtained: 0.397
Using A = 2.52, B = 2.52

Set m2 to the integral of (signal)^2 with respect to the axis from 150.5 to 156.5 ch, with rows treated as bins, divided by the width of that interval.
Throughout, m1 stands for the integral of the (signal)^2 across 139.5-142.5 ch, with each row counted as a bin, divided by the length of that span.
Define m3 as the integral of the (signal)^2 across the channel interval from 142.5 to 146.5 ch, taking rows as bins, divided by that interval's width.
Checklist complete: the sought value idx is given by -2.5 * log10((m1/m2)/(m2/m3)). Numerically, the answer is -0.29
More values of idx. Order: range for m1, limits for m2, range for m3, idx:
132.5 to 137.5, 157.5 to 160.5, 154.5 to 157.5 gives -0.25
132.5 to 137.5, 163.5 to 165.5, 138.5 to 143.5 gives -0.39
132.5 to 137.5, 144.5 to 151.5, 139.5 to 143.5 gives -0.23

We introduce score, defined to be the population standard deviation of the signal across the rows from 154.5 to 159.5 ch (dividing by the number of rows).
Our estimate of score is 8.9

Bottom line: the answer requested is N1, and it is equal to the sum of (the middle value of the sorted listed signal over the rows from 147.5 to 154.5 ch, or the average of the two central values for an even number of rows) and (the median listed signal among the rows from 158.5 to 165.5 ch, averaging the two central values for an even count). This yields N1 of 666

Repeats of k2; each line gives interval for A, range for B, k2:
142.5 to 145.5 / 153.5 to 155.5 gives 0.387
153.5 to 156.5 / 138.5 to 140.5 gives 0.405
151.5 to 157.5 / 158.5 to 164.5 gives 0.395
